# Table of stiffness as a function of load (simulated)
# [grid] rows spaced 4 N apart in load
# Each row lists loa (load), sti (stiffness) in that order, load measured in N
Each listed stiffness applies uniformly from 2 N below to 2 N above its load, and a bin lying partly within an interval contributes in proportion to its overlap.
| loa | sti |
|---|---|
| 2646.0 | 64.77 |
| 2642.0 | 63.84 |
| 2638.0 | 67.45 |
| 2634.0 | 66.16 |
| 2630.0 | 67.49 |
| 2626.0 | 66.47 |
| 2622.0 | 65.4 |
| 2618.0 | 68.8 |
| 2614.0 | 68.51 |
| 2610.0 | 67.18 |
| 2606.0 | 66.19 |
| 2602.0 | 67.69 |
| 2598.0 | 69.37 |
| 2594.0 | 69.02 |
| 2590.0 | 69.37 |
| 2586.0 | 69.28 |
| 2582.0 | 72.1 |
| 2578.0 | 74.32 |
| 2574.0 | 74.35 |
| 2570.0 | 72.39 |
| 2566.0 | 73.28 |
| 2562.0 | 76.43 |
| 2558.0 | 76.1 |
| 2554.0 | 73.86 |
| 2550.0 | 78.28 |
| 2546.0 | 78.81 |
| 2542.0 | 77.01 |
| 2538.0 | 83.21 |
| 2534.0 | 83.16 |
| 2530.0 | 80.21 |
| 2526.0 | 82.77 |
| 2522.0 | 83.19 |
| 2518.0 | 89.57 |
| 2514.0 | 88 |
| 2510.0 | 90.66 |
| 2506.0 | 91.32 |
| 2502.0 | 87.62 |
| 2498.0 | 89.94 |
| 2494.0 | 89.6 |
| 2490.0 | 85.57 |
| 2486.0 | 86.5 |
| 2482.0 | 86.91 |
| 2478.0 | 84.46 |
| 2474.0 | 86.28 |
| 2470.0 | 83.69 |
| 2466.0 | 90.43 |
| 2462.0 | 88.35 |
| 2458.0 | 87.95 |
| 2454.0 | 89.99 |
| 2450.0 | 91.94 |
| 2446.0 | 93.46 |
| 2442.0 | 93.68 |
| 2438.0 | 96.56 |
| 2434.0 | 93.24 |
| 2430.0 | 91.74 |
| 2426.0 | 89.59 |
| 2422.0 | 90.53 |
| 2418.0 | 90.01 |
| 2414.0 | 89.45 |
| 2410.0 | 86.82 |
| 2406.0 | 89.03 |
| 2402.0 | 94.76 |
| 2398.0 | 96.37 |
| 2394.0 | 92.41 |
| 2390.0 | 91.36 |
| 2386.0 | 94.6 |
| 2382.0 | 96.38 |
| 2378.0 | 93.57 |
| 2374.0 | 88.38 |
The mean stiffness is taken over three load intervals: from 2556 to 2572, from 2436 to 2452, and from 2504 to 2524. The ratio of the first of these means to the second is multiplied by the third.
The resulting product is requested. 70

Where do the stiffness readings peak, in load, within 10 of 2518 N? 2510.0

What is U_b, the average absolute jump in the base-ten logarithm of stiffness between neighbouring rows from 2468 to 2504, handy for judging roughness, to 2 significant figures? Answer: 0.0093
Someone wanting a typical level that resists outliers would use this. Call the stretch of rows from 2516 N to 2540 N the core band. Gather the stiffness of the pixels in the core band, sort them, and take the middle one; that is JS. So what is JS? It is 83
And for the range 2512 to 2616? 74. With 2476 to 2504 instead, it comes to 87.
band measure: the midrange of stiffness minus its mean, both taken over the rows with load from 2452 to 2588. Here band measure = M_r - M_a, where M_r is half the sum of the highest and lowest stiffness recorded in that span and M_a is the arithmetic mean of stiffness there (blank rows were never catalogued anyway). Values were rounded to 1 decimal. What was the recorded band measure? -2.2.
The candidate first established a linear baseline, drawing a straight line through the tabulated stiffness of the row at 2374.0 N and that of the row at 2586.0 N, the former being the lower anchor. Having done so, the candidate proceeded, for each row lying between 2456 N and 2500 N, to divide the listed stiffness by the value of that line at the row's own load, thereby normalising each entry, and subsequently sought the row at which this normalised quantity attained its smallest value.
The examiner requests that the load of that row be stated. 2470.0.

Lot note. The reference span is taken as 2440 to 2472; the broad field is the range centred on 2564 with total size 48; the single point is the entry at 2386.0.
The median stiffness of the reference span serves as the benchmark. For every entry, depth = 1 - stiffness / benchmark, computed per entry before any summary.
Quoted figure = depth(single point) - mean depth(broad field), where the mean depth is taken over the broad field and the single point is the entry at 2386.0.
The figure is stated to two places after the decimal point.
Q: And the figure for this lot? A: -0.22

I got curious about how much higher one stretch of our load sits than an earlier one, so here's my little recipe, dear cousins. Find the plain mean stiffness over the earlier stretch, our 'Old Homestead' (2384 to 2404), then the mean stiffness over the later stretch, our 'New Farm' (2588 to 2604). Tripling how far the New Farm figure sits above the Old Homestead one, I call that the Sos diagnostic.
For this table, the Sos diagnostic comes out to -75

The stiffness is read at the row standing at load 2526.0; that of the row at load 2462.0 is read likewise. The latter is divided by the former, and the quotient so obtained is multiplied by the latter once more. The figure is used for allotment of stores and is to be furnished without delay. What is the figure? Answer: 94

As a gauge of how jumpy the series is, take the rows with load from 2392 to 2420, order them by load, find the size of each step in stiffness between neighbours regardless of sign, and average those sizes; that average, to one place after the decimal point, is 2.8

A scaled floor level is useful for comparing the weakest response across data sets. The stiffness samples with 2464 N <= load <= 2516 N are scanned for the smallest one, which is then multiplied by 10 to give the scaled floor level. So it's 837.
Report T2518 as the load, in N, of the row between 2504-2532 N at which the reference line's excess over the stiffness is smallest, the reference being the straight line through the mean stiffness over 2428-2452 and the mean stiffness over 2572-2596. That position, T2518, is 2518.0 N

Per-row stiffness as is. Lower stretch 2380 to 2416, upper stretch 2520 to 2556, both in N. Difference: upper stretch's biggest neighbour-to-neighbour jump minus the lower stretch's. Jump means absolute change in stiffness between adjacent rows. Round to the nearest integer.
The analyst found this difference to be 0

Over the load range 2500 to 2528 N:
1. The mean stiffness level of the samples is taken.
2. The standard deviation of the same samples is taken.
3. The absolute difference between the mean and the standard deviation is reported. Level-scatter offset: 84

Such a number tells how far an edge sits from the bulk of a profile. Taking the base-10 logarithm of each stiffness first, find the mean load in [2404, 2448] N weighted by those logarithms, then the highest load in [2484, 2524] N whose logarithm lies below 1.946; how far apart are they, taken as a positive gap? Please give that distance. 95.9 N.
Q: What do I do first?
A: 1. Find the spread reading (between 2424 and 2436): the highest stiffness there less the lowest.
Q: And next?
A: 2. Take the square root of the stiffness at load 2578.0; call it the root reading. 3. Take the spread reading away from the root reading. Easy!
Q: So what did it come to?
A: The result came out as 5.0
